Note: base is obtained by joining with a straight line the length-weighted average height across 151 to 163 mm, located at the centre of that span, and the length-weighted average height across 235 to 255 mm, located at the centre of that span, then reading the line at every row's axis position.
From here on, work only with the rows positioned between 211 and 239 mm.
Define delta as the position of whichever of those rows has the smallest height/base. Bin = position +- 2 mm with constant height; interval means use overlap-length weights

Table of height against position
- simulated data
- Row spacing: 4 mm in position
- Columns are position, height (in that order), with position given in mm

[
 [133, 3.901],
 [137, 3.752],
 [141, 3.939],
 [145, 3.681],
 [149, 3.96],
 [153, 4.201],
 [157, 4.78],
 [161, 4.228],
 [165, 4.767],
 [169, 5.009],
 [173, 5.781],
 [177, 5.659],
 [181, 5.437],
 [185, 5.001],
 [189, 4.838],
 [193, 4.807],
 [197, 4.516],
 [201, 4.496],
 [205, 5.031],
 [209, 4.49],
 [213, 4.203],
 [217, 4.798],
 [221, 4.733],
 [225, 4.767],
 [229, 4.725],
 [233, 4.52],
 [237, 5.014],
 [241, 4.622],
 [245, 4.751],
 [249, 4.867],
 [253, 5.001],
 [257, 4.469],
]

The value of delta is 213 mm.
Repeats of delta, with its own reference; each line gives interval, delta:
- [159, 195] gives 161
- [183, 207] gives 201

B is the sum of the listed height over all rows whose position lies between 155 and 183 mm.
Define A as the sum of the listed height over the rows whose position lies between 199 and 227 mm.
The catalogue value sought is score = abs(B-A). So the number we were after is 3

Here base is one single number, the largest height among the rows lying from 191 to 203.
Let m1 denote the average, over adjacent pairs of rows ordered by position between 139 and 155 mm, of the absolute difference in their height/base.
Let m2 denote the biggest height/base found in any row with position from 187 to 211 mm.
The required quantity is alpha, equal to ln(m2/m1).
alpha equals 3.0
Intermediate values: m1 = 0.054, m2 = 1.05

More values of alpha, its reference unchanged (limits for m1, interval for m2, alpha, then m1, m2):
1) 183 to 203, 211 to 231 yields 3.6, 0.026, 1.00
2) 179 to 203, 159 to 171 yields 3.3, 0.039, 1.04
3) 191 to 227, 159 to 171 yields 2.8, 0.062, 1.04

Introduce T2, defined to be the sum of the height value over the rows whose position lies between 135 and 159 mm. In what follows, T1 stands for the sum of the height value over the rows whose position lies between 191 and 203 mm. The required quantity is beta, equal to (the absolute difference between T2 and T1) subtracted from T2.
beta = 14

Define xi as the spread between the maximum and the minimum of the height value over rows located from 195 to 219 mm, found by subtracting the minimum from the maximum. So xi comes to 0.83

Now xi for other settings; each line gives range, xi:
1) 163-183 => 1.01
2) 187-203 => 0.34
